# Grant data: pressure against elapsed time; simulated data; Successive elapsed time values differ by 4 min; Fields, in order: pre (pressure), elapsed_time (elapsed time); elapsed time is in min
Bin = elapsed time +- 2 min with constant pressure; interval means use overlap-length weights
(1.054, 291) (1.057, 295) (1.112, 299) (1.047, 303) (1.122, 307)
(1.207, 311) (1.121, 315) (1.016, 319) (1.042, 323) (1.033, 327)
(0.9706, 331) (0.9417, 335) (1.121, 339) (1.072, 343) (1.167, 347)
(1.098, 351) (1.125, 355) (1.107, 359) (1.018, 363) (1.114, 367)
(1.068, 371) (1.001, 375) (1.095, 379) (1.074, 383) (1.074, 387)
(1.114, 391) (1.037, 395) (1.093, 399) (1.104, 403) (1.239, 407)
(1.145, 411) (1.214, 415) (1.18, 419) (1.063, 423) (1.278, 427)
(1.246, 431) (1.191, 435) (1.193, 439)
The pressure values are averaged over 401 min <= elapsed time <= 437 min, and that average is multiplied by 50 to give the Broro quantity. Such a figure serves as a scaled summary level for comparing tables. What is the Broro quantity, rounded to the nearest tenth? 59.2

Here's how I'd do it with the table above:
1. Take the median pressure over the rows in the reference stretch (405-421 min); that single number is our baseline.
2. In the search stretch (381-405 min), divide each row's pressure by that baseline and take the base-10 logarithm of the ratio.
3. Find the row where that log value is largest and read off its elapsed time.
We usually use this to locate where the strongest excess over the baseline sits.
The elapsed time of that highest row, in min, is 391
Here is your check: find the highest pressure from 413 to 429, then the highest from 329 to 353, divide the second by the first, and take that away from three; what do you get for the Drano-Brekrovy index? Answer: 2.09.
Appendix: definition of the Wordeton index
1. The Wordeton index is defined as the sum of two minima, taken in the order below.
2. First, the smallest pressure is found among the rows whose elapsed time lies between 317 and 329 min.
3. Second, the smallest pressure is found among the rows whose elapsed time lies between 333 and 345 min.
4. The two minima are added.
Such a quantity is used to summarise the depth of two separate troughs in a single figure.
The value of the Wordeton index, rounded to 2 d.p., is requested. 1.96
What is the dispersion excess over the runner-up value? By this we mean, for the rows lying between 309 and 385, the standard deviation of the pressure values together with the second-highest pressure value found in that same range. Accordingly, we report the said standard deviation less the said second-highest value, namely -1.10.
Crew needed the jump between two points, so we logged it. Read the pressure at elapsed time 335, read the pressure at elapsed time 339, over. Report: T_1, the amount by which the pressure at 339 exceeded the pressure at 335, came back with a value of 0.18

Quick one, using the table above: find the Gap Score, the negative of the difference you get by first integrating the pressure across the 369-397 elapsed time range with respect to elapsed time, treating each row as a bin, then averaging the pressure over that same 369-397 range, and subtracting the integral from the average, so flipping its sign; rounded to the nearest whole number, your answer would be 29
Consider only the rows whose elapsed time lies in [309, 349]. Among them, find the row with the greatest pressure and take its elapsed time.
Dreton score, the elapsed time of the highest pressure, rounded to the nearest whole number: 311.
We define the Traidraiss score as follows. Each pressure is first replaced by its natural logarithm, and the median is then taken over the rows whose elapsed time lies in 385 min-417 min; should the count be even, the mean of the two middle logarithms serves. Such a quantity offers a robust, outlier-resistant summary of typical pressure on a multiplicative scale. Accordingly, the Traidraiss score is 0.10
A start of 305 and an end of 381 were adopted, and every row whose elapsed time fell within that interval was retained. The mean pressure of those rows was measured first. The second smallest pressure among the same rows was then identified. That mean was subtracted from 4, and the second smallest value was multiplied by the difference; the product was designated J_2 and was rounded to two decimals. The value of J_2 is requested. 2.84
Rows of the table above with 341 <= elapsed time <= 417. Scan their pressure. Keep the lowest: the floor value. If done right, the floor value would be 1.001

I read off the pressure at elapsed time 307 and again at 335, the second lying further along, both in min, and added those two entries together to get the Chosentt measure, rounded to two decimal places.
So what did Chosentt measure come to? 2.06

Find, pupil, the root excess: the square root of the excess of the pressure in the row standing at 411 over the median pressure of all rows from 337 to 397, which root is 0.22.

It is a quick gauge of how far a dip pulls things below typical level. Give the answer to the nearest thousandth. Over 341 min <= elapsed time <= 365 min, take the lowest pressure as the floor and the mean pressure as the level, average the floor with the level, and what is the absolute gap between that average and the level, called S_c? 0.040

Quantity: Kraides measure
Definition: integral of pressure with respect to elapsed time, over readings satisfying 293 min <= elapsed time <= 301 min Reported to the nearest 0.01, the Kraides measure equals 8.68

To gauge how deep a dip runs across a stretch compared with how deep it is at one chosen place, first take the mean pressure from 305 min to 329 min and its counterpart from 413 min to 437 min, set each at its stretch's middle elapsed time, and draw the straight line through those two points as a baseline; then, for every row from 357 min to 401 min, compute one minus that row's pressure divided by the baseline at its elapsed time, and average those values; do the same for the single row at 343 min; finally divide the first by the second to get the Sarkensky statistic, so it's 1.7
